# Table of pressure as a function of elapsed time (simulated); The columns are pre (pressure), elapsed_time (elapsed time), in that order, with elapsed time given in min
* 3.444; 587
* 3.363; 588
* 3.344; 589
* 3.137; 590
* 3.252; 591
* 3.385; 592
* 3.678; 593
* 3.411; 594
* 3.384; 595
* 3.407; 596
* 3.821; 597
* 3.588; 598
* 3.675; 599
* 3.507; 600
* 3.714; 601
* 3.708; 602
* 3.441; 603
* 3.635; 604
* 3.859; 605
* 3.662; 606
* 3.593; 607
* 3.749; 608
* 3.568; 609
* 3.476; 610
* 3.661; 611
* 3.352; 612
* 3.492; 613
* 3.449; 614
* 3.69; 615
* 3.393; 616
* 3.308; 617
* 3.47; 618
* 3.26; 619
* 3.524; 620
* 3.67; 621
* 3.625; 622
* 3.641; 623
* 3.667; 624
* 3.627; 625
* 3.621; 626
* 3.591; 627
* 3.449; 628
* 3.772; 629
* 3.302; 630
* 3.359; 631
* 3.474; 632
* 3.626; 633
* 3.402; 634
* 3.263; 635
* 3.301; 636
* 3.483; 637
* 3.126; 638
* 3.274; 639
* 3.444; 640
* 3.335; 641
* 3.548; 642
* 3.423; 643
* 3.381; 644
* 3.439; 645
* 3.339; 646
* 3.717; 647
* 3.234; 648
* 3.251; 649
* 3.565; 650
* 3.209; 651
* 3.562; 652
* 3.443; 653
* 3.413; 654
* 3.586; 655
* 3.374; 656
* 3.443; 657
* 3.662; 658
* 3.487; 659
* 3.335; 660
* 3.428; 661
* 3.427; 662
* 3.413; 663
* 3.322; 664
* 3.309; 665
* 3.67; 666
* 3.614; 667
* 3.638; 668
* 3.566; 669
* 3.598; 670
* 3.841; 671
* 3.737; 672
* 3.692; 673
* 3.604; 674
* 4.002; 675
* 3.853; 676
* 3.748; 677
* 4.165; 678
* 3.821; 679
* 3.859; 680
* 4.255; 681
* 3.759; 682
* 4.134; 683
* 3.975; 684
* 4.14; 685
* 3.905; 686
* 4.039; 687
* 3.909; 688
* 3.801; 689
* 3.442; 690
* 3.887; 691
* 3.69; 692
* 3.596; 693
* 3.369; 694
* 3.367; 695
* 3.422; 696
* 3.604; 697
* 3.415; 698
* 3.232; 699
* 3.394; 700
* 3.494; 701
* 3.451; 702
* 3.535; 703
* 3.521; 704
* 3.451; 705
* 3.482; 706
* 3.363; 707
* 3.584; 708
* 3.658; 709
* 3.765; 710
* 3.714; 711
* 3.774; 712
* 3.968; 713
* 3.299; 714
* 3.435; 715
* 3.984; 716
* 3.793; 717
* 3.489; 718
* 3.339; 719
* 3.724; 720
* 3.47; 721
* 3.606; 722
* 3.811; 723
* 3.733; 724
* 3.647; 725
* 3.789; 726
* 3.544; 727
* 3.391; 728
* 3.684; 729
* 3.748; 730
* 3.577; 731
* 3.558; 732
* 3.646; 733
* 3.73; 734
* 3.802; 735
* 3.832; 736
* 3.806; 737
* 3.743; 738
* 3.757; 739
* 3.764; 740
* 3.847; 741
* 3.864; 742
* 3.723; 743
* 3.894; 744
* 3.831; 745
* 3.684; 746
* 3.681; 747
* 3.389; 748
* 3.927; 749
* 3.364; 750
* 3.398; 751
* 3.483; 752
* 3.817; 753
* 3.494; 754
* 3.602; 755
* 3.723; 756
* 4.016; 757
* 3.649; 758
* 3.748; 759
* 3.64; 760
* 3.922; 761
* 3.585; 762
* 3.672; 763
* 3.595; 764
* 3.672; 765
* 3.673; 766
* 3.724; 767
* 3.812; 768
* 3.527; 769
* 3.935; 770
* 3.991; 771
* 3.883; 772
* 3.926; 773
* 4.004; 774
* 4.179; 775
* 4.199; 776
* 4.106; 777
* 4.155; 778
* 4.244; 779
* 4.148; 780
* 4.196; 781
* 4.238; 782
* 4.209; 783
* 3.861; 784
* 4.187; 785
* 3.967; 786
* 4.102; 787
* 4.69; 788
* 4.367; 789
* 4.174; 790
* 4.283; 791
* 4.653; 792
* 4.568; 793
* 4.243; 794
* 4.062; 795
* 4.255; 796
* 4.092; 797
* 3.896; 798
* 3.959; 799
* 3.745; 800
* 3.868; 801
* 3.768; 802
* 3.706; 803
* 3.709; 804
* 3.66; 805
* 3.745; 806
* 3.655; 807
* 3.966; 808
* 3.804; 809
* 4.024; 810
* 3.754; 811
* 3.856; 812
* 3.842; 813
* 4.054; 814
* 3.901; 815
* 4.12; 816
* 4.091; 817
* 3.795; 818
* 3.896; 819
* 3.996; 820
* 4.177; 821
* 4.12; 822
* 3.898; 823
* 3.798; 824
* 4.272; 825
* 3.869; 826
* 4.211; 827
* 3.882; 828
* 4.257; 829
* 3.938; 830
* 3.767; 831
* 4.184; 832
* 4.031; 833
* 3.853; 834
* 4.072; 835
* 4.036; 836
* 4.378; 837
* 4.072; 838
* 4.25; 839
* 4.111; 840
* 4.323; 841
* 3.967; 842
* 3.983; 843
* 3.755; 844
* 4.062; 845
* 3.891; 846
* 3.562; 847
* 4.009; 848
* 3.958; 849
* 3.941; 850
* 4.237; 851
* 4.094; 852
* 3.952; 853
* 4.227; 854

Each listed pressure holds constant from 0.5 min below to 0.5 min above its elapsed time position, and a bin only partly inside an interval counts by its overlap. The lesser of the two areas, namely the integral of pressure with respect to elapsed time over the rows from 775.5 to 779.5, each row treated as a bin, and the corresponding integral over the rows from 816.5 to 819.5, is 12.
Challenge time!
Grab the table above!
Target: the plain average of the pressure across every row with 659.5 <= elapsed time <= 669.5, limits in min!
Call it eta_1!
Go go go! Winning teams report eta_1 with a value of 3.47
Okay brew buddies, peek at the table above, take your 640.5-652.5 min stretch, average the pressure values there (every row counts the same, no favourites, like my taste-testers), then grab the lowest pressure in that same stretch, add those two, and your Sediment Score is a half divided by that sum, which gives 0.075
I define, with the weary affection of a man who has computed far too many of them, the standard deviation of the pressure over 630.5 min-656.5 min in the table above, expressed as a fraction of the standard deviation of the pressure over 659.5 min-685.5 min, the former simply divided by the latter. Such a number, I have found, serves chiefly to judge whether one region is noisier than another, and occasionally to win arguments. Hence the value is 0.52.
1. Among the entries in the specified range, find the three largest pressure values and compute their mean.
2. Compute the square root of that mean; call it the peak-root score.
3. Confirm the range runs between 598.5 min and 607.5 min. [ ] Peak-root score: 1.94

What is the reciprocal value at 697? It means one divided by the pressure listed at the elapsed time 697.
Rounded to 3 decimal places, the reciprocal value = 0.277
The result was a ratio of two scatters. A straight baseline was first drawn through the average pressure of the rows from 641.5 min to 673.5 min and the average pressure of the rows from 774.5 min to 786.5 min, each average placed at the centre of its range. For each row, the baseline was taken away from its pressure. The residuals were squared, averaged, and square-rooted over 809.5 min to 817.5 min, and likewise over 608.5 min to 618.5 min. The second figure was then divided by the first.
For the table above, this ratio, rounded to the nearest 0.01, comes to 0.69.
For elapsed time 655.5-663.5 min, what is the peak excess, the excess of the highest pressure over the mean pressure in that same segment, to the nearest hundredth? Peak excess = 0.22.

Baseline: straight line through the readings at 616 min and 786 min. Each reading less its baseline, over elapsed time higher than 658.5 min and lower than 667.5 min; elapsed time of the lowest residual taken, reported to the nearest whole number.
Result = 665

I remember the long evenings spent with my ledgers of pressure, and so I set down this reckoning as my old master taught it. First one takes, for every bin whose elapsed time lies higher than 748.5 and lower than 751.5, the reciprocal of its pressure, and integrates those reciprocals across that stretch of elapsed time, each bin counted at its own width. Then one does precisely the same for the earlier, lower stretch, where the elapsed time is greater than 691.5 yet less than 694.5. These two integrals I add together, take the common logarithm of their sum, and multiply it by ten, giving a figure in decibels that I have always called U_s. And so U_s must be 2.28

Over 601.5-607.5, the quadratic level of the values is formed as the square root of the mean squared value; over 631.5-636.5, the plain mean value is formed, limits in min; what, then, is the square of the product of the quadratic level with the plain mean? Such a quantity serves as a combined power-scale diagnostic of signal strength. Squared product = 155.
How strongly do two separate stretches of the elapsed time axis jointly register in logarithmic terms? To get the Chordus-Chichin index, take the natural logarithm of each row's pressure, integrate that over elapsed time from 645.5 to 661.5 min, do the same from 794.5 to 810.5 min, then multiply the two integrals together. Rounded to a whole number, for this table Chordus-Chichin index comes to 427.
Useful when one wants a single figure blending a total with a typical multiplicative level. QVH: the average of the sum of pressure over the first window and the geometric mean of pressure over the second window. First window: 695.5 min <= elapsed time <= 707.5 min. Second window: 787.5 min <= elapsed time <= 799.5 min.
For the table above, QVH 22.8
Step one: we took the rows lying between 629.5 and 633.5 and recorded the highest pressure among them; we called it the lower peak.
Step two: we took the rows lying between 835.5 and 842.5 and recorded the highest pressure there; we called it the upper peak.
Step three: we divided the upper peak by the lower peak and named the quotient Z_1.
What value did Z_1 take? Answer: 1.21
